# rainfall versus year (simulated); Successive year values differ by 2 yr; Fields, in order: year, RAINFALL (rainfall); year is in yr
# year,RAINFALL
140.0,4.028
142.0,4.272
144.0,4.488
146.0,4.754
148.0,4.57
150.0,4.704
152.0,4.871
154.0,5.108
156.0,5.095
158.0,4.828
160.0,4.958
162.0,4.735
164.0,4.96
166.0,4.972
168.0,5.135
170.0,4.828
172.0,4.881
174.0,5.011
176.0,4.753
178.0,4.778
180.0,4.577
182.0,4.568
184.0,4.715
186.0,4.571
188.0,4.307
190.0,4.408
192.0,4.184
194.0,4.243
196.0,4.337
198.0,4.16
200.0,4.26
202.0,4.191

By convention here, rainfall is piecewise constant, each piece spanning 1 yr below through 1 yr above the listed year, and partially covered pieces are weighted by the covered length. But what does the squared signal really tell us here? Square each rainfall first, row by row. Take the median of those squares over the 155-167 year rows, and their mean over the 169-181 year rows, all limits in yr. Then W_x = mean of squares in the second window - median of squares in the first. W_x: -1.5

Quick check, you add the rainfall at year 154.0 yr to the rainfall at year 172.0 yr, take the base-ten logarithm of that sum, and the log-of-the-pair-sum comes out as 1.000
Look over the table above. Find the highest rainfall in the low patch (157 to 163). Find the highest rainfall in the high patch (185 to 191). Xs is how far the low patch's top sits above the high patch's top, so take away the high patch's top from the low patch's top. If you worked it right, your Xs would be 0.39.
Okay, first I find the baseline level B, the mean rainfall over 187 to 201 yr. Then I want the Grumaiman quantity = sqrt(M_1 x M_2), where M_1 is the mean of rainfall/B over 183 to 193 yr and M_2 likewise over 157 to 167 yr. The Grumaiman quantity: 1.09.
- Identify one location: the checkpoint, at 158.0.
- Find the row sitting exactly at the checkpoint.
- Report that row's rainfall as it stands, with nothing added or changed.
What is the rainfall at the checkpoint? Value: 4.828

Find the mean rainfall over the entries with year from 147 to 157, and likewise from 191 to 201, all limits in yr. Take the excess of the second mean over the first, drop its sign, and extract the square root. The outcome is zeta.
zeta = 0.8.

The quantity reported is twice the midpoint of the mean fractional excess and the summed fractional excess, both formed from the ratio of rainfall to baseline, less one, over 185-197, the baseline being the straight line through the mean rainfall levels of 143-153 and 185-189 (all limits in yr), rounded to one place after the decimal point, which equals -0.1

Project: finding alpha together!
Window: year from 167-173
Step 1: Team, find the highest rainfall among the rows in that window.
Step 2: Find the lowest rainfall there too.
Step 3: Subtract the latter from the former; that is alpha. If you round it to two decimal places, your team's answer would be 0.31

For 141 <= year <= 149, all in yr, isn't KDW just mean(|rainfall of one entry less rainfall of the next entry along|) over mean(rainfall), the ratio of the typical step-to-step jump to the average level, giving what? 0.049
